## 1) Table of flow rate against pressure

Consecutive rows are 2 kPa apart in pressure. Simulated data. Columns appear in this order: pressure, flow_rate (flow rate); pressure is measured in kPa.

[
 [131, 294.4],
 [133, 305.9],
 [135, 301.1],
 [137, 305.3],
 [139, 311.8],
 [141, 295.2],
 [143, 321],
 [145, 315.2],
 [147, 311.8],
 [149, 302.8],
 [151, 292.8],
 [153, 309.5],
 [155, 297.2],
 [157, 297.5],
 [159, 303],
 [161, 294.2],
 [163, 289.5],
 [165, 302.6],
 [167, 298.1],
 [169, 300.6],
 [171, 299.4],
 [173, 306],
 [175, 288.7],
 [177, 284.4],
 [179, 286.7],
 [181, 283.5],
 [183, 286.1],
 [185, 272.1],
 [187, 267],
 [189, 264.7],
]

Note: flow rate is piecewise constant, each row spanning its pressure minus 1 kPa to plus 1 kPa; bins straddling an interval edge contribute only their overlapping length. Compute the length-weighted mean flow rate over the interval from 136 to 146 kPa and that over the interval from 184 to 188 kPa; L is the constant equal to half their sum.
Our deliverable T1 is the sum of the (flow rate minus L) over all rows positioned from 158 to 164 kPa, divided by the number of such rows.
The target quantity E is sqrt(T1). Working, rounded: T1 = 6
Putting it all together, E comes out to 2.44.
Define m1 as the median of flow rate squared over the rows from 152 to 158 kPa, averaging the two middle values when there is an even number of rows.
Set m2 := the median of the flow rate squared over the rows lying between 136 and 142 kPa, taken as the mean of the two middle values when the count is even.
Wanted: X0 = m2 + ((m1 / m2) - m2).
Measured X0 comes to 0.95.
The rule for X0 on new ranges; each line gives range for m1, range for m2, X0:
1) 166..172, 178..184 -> 1.10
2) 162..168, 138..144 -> 0.91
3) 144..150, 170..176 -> 1.08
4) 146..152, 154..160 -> 1.04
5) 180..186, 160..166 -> 0.93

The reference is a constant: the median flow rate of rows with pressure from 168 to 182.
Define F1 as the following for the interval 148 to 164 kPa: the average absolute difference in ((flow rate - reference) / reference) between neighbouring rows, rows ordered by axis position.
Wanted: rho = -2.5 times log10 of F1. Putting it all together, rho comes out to 3.85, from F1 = 0.0288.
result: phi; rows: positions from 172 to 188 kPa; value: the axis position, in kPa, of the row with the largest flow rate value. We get 173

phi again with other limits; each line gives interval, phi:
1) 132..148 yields 143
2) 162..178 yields 173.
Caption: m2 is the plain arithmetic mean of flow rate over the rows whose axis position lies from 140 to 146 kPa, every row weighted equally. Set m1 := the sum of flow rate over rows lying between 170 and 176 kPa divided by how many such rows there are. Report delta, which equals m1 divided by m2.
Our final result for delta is 0.96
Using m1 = 298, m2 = 310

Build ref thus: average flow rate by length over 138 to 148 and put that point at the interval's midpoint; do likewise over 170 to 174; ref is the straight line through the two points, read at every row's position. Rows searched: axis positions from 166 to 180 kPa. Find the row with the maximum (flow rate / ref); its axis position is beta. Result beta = 173 kPa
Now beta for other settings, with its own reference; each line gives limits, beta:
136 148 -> 143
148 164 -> 153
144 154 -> 145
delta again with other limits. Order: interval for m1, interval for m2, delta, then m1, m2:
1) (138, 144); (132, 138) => 1.02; 309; 304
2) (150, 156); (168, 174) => 0.99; 300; 302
